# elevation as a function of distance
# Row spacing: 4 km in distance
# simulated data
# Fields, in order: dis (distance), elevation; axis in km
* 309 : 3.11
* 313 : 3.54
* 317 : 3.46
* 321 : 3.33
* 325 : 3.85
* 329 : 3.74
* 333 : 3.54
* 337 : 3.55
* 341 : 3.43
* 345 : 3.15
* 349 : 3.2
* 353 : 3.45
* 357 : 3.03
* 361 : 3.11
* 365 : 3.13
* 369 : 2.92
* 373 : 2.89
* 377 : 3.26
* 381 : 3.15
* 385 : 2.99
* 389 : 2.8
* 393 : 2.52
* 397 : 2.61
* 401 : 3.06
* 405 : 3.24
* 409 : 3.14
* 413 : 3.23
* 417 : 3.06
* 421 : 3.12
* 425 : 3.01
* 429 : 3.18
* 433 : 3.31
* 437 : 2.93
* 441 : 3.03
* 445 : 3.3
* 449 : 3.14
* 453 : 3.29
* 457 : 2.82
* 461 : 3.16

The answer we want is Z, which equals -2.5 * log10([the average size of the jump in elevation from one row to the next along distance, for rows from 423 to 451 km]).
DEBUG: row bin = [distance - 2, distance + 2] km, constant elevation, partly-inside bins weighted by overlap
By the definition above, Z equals 1.74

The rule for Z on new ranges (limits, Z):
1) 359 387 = 2.06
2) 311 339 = 1.89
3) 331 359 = 1.81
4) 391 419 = 1.86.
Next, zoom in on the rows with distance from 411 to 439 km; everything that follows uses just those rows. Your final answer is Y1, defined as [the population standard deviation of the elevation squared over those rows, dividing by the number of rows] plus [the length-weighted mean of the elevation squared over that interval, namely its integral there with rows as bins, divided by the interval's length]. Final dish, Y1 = 10.5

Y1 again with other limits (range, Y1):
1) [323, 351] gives 13.9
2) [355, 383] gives 10.2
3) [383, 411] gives 10.0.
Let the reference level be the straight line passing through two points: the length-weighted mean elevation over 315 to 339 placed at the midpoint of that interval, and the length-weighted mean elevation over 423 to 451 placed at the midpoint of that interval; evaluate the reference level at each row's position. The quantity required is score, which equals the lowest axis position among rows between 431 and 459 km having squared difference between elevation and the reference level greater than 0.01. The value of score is 433 km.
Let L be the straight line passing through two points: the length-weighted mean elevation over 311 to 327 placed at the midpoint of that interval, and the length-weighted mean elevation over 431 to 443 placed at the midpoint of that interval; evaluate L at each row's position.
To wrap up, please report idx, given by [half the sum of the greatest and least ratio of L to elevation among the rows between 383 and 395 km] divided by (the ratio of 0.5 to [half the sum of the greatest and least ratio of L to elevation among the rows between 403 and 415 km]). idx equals 2.40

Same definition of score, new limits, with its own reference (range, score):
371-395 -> 373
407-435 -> 409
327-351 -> 329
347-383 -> 349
